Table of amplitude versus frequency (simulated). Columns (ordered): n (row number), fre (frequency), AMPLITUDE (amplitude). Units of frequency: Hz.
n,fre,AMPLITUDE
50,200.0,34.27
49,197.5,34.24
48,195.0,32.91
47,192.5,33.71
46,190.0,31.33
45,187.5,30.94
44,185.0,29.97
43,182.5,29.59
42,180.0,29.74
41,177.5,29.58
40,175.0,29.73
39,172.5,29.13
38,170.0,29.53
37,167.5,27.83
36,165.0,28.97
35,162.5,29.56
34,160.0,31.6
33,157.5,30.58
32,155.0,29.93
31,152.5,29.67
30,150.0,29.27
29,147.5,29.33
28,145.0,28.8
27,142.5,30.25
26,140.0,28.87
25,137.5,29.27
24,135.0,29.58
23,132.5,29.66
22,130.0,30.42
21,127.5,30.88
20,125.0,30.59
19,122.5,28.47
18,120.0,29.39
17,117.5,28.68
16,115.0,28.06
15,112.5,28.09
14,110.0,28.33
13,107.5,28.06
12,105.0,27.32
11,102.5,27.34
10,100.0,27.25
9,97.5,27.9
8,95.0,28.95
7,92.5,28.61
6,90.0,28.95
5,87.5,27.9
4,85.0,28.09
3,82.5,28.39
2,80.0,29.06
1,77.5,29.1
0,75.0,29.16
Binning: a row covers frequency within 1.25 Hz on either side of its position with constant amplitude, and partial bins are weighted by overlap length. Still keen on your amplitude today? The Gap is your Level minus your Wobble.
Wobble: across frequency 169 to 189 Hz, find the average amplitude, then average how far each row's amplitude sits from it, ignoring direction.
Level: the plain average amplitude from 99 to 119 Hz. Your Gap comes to 27.6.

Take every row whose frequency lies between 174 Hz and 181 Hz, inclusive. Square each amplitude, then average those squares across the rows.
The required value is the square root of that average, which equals 29.7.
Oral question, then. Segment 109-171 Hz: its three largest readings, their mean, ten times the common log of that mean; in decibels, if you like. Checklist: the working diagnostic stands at 14.92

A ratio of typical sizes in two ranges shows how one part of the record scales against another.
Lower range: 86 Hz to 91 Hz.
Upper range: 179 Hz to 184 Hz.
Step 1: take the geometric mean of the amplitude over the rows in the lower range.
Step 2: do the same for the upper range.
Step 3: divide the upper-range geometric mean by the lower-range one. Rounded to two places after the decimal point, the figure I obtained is 1.04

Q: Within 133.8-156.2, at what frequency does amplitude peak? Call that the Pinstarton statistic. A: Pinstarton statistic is 142.5 Hz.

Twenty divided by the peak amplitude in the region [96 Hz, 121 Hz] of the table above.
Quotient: 0.681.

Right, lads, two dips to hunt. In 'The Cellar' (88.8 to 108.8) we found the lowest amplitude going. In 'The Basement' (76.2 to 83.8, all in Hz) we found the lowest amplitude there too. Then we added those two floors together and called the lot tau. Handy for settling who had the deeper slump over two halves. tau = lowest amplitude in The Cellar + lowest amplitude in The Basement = 55.6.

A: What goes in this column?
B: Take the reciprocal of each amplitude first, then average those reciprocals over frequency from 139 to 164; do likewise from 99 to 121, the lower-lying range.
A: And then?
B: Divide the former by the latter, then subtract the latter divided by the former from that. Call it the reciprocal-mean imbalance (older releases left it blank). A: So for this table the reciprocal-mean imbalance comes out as -0.12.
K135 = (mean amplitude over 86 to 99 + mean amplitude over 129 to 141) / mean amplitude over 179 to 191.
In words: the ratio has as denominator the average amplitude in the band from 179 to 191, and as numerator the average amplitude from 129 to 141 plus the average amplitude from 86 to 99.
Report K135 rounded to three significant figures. 1.91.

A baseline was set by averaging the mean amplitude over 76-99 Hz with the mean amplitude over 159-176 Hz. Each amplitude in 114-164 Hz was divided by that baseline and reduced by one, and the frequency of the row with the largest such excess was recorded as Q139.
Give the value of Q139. 160.0 Hz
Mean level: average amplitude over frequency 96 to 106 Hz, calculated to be 27.5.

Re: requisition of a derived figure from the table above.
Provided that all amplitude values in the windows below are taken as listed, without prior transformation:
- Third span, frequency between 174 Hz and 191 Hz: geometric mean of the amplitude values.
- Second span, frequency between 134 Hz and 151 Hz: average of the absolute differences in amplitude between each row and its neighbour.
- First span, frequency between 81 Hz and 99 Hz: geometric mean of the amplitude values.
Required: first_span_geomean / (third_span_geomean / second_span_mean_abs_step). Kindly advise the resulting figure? 0.65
